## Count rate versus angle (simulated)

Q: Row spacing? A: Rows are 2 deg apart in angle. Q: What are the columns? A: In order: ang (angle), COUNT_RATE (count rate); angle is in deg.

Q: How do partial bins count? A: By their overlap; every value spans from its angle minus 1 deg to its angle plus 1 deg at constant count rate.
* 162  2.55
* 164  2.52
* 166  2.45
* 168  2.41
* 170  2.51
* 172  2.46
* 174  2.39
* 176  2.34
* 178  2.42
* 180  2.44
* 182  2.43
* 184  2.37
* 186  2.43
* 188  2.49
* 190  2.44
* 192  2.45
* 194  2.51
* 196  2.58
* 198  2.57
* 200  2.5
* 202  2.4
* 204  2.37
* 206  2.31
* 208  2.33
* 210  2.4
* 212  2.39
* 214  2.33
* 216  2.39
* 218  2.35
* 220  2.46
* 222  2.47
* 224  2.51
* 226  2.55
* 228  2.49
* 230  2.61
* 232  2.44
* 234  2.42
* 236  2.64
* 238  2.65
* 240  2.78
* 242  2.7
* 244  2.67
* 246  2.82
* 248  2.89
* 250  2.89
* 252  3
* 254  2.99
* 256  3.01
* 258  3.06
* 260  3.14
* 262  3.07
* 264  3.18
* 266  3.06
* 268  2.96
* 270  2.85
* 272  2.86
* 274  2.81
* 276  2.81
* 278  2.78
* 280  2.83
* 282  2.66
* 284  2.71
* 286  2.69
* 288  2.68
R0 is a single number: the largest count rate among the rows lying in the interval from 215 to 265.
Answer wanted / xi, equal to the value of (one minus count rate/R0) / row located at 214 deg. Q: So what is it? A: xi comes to 0.27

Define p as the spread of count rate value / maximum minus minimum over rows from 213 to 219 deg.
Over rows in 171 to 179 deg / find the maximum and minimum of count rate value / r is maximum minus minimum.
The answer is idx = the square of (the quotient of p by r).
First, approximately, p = 0.06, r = 0.12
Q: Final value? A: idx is 0.25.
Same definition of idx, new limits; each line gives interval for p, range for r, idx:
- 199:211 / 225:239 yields 0.68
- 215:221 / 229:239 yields 0.23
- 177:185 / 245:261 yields 0.05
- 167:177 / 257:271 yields 0.27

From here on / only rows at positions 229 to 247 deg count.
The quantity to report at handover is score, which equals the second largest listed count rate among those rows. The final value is 2.78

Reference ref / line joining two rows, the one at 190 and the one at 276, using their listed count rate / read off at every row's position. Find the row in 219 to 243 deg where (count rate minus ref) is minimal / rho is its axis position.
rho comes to 234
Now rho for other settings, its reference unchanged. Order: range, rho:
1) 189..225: 214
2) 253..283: 282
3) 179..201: 184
